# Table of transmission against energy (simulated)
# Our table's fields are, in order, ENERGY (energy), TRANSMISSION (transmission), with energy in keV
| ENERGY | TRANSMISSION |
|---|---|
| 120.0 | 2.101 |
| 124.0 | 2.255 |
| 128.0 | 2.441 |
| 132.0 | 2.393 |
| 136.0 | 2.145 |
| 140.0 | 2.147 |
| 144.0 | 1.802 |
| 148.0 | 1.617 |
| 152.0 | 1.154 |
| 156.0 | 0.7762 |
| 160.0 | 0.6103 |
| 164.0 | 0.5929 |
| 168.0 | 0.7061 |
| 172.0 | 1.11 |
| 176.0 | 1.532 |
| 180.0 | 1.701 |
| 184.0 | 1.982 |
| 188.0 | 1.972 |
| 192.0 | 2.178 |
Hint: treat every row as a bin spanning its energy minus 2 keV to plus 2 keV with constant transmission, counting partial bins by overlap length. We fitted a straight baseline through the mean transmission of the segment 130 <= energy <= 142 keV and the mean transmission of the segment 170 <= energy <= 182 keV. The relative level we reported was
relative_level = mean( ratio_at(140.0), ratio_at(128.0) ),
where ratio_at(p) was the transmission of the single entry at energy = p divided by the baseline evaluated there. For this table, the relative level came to 1.0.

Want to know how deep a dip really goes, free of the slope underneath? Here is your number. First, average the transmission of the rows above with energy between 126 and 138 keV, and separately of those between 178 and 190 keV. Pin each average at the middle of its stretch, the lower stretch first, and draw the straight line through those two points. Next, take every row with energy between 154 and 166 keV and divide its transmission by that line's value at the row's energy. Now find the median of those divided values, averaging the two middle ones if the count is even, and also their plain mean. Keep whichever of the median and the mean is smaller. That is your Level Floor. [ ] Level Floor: 0.29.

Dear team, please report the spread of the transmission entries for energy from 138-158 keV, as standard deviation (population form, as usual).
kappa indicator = 0.48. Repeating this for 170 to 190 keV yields 0.32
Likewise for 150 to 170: 0.20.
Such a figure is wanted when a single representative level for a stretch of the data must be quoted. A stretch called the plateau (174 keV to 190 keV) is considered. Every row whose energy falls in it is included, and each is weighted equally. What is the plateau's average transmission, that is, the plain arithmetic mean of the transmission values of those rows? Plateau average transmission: 1.8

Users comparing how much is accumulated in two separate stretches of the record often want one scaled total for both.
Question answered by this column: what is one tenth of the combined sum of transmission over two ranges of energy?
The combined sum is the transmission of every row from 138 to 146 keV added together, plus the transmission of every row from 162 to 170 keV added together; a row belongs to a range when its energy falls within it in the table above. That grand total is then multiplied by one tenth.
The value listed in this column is 0.52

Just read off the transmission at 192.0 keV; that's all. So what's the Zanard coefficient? 2.178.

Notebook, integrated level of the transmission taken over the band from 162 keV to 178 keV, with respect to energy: 16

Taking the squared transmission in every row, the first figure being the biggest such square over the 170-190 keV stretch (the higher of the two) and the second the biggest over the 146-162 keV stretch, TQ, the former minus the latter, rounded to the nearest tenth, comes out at 1.3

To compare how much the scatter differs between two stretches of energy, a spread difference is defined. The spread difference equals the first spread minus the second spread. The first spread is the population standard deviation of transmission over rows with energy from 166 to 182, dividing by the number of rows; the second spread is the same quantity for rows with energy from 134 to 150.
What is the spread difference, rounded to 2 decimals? 0.16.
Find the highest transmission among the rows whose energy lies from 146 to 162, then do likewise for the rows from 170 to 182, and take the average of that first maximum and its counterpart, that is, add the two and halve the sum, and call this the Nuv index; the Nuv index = 1.66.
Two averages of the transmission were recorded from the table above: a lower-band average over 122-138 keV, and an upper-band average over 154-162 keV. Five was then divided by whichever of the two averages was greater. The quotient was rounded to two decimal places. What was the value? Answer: 2.17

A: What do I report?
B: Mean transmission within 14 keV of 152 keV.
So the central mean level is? 1.2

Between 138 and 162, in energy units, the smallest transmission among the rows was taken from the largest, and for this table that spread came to 1.5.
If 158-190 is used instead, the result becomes 1.4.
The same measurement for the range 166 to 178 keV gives 0.8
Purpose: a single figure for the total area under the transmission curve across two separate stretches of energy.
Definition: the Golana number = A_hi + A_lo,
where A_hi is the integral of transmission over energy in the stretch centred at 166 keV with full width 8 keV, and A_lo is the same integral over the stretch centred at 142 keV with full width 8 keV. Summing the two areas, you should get 21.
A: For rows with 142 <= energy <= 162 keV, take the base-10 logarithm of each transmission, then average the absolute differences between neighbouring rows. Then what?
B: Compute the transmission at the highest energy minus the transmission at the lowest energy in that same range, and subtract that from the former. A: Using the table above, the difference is 1.3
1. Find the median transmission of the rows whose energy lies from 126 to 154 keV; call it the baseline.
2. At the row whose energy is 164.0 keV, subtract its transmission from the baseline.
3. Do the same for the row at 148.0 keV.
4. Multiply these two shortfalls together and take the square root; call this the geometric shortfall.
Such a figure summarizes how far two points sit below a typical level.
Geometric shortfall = 0.91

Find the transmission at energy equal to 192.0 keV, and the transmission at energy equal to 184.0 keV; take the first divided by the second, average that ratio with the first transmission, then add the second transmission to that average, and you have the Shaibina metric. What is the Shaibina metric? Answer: 3.6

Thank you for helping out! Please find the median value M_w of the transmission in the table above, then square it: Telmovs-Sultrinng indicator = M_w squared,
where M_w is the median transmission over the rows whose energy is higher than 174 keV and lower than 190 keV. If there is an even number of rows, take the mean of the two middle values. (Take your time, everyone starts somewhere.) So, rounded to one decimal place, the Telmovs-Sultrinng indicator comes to 3.4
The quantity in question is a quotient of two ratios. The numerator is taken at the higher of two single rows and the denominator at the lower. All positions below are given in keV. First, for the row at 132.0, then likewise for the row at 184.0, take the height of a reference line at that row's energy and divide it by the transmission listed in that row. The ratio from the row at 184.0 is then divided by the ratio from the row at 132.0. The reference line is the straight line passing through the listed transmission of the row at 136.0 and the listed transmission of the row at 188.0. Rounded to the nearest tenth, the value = 1.1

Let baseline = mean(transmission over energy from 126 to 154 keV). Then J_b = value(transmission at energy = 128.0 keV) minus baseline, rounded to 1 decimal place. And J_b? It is 0.5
